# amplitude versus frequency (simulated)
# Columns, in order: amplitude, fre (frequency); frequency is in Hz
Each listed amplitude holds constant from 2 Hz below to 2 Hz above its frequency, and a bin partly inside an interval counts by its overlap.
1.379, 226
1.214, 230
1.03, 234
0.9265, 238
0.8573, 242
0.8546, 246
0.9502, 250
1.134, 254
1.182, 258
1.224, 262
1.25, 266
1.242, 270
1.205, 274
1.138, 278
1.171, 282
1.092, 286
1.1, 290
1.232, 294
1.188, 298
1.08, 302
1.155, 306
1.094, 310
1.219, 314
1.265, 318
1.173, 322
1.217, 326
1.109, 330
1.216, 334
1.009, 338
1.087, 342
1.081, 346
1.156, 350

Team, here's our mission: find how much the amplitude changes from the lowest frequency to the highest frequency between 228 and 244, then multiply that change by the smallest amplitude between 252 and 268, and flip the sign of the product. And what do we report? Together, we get 0.40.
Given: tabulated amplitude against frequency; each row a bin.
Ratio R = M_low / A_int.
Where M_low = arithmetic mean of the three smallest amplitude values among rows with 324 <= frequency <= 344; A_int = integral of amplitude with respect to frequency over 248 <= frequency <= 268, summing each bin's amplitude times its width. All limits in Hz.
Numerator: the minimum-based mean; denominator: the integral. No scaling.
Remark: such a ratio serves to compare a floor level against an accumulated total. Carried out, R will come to 0.047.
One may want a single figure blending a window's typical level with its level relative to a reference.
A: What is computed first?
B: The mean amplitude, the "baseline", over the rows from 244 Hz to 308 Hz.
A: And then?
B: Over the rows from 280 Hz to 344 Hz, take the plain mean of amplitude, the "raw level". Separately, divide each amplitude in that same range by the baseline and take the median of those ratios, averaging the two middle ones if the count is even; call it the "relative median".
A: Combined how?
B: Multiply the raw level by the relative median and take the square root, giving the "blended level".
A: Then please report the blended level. 1.08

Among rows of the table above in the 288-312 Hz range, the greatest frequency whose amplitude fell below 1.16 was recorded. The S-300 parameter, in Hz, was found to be 310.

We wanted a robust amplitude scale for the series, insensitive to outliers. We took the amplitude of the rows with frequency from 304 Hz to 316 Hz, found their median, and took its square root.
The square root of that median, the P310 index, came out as 1.07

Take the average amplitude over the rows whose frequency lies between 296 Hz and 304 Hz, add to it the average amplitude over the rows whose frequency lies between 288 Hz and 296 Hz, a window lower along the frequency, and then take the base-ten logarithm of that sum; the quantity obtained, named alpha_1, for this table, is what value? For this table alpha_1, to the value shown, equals 0.36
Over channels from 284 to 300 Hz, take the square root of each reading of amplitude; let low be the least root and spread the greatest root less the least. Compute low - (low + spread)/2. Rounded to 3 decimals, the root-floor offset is 0.490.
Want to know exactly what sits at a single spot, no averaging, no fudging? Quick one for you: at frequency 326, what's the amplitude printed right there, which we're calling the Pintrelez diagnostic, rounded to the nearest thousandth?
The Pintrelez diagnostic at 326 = 1.217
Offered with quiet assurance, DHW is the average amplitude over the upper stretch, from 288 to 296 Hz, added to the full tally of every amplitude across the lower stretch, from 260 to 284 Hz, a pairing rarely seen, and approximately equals 8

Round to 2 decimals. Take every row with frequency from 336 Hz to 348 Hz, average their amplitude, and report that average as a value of 1.06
